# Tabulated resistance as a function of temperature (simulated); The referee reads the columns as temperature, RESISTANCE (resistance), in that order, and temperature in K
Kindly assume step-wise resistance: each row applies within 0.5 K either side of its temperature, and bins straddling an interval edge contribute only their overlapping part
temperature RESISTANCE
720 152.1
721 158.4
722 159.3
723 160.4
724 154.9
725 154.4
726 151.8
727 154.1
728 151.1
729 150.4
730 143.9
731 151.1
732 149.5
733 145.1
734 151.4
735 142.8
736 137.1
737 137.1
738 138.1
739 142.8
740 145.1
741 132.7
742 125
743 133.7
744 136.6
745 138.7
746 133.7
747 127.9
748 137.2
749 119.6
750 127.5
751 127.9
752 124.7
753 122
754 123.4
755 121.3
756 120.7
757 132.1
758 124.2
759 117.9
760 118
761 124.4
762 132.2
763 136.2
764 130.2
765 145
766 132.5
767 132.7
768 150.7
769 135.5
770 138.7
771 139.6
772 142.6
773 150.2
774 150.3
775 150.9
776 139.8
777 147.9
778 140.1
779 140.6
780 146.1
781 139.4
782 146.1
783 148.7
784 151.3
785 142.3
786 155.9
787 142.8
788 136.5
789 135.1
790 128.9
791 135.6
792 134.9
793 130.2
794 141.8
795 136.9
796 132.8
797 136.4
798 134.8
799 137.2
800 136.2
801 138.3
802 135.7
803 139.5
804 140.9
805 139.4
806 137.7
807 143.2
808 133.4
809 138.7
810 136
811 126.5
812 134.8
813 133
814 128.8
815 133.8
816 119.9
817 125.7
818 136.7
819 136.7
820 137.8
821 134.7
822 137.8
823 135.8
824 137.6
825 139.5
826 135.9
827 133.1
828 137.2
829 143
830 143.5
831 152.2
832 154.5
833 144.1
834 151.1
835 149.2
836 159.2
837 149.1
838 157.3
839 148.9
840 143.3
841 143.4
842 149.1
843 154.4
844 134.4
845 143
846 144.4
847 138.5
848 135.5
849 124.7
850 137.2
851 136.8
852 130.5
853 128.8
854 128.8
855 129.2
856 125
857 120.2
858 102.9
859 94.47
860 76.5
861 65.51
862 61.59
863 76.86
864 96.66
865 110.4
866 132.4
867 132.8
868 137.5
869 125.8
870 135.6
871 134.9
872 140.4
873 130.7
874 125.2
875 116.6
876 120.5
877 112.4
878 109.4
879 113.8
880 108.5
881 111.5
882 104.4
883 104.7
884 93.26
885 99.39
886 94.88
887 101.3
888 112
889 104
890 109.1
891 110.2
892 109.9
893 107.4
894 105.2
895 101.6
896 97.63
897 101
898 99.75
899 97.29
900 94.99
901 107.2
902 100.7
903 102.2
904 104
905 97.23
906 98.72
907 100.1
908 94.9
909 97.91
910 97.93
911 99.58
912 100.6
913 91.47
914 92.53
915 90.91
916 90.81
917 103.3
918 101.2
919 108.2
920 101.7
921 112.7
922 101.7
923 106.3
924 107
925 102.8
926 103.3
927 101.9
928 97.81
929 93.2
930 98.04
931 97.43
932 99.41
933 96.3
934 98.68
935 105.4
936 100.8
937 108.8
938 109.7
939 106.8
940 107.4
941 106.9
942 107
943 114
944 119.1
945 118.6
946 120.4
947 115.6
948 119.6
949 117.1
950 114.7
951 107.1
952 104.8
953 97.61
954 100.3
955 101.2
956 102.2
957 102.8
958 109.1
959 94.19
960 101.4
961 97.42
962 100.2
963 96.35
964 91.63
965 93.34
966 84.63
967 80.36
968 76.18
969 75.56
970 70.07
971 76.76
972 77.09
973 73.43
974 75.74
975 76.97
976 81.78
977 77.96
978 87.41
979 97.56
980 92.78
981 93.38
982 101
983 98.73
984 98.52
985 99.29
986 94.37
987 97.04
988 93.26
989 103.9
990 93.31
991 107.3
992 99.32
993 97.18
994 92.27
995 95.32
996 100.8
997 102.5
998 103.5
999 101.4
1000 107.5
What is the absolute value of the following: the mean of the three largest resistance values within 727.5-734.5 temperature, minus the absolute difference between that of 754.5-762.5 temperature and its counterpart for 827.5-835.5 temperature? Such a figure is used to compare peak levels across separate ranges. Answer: 128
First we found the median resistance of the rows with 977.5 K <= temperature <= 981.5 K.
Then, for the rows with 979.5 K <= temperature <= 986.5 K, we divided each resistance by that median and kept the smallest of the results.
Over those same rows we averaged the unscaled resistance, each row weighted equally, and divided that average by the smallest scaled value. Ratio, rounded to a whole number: 97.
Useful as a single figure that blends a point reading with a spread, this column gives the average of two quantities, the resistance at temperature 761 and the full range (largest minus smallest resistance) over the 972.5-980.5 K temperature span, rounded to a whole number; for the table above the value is 74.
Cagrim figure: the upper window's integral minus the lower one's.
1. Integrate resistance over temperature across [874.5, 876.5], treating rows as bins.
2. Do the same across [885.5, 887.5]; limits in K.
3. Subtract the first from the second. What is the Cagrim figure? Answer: -41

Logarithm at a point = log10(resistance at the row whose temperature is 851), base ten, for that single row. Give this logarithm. 2.14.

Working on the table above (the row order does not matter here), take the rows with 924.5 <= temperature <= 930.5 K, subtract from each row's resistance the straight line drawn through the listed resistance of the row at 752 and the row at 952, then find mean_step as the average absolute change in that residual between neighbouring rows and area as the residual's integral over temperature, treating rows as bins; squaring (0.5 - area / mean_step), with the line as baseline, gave 244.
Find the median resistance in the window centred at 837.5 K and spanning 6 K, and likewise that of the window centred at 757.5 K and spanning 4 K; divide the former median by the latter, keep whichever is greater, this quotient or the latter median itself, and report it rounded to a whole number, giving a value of 122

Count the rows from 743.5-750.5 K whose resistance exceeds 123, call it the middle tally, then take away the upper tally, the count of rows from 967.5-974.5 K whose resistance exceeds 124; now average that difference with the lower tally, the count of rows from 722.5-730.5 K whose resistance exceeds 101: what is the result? 7.0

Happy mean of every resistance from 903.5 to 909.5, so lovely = 99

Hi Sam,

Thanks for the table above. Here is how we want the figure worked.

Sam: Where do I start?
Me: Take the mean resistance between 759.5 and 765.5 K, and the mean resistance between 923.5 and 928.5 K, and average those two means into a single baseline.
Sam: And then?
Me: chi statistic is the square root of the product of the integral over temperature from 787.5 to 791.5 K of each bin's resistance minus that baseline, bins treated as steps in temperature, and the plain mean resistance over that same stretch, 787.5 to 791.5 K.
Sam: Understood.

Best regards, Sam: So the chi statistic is 96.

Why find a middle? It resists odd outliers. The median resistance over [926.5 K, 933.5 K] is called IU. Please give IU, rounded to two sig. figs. 98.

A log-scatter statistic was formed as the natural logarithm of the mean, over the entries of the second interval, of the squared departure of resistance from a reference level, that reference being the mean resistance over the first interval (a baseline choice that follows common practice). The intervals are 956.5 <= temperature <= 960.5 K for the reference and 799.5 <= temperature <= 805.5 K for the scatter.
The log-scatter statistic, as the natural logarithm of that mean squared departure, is 7.2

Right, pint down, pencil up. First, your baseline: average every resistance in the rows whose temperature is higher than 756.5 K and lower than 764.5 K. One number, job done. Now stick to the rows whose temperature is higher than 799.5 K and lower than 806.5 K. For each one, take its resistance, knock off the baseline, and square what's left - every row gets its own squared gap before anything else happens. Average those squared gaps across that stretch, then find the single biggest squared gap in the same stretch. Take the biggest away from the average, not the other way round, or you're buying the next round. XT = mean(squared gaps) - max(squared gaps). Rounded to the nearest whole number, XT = -64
